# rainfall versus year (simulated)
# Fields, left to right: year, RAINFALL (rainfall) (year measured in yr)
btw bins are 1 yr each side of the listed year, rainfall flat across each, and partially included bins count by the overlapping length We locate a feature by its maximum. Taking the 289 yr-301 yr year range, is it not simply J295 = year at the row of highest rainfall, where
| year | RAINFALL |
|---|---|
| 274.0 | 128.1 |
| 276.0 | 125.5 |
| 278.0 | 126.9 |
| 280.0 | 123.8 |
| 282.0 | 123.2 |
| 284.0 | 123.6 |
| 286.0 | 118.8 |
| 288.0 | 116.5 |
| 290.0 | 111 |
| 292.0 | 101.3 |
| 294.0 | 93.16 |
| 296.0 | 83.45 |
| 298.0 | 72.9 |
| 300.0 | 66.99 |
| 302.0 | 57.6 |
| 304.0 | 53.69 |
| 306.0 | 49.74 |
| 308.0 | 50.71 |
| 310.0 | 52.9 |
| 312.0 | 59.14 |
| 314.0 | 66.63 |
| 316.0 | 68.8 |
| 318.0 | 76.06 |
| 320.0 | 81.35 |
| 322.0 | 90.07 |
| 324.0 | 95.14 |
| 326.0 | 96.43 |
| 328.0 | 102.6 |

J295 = 290.0 yr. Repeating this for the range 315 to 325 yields 324.0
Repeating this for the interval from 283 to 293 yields 284.0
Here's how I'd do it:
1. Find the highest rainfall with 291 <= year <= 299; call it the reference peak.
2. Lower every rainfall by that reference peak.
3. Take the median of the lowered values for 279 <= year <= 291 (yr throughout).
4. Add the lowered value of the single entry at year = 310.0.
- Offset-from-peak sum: -29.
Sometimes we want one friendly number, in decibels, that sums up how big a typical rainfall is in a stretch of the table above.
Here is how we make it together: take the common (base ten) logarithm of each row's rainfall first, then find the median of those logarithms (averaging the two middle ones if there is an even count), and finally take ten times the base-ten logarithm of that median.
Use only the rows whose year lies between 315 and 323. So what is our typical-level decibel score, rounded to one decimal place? 2.8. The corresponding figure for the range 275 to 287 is 3.2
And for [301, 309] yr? 2.3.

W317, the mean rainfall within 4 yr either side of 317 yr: 73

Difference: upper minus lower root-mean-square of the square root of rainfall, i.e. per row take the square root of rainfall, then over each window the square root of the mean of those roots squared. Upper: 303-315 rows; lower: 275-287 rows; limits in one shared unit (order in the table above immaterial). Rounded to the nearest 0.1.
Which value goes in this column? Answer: -3.7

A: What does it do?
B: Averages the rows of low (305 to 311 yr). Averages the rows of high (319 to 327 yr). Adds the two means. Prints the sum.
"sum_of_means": 142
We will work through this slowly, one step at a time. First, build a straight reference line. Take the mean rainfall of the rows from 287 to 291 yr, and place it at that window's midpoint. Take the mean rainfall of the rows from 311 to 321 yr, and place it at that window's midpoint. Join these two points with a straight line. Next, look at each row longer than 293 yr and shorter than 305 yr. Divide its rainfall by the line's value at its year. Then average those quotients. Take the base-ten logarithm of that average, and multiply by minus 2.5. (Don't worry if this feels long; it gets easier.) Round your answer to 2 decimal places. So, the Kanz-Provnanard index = 0.35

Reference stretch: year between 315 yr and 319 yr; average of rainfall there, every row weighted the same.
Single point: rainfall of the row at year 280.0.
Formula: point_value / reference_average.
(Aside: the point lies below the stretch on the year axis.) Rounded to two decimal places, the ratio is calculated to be 1.71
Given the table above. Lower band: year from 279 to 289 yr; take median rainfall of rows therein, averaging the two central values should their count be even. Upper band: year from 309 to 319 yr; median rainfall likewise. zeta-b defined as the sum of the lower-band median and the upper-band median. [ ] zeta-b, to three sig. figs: 190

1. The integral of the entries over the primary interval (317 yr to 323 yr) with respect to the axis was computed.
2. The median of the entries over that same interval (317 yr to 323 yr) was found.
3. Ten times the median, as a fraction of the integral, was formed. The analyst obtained 1.6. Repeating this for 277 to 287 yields 1.0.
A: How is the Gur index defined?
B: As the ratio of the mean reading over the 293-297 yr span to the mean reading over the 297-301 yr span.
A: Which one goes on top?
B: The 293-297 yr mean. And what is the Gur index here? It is 1.3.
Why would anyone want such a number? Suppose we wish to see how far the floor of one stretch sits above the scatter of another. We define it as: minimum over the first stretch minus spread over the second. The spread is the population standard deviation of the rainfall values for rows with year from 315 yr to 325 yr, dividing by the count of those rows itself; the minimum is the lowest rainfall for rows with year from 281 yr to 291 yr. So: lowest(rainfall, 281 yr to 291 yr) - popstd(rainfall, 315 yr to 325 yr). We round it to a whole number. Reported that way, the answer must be 102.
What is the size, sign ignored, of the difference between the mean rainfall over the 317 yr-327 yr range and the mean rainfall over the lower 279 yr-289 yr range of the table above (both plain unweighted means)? 33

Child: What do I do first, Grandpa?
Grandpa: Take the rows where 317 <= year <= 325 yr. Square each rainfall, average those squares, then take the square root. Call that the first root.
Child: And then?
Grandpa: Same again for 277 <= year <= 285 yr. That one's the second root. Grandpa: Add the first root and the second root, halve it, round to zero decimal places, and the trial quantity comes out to 105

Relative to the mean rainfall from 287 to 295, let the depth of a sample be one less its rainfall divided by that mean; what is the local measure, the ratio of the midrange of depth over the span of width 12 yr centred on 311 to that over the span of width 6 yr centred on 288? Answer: -4.9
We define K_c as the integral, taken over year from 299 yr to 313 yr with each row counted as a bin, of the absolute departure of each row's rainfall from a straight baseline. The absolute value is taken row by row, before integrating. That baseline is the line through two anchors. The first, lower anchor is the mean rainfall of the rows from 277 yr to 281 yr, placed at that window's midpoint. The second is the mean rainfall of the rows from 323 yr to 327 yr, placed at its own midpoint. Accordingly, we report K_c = 730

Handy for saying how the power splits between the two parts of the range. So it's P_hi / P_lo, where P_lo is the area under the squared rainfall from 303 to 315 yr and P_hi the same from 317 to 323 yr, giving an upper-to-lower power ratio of 1.1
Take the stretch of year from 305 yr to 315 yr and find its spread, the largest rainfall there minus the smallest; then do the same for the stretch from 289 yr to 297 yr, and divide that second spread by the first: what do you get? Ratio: 1.6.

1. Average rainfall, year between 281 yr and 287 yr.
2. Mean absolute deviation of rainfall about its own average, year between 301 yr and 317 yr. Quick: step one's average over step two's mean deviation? 22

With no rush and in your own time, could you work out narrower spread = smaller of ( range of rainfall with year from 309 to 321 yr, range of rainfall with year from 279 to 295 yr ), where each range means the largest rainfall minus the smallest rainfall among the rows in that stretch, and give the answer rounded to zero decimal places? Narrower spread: 28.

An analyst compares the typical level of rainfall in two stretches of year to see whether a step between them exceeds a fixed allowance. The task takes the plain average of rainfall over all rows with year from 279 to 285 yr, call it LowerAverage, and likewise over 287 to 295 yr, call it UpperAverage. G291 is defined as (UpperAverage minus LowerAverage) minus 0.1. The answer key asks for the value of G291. -18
